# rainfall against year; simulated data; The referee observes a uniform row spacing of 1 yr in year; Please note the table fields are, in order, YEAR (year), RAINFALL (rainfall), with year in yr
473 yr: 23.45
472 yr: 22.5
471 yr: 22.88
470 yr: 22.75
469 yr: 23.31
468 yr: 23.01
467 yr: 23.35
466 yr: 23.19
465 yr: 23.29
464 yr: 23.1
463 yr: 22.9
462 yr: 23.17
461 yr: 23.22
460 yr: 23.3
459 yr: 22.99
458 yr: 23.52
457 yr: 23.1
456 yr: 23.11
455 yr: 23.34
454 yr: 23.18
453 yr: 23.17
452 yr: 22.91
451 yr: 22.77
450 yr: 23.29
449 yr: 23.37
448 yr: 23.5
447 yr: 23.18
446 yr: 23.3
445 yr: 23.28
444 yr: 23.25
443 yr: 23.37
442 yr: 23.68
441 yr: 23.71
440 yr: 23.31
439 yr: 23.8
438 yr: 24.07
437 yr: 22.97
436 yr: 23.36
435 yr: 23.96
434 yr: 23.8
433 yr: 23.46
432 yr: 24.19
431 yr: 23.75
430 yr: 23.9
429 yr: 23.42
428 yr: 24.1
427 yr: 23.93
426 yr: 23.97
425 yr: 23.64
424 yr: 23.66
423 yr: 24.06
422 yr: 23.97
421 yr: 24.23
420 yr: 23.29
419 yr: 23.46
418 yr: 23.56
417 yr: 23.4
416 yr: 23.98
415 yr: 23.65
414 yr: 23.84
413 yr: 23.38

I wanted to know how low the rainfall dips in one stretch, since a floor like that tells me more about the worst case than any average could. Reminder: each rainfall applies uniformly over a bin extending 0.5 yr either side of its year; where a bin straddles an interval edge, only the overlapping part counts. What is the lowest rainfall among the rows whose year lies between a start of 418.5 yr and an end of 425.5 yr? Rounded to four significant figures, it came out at 23.29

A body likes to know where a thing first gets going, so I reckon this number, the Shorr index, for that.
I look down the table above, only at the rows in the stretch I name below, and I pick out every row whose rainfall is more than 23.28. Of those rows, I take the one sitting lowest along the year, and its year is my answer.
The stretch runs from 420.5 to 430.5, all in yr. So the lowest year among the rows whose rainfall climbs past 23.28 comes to 421 yr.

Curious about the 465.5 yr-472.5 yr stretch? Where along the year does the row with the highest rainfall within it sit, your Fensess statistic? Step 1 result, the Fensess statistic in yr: 467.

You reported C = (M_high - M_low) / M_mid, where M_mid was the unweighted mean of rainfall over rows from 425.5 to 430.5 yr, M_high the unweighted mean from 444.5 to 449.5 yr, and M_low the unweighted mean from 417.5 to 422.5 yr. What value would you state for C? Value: -0.016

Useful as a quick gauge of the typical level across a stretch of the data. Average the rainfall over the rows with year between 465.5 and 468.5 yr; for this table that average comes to 23.2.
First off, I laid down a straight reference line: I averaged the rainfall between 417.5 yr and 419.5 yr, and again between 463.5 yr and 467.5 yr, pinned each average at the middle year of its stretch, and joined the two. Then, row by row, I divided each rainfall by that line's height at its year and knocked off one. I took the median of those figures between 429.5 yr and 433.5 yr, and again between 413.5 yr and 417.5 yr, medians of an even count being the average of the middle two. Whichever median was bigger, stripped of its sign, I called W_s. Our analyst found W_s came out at 0.0165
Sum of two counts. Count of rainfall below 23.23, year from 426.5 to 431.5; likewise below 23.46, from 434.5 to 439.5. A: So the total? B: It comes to 2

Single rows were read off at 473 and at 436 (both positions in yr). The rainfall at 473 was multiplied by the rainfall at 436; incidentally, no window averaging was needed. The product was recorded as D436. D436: 548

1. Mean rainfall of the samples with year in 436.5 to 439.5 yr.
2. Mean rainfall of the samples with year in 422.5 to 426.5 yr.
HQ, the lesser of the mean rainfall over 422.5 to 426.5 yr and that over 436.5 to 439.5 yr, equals 23.6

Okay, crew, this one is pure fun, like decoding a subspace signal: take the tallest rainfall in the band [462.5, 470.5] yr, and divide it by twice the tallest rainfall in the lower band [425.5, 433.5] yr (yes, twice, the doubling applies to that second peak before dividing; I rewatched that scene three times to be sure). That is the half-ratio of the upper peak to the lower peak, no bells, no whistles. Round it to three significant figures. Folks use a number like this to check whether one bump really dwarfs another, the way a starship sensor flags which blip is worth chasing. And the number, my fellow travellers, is 0.483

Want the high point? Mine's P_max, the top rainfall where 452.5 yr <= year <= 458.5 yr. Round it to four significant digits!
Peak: 23.52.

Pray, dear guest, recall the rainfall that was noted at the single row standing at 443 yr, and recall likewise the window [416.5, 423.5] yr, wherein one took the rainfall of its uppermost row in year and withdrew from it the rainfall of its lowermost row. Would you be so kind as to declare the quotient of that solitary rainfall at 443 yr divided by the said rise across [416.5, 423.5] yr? 35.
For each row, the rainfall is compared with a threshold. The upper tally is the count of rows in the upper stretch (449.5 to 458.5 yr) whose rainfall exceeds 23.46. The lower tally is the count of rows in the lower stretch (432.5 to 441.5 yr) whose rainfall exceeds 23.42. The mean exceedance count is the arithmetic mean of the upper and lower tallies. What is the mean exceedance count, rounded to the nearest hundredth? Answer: 3.50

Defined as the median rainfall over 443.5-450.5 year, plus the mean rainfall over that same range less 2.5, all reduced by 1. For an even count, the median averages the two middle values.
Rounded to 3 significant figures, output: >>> 43.1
